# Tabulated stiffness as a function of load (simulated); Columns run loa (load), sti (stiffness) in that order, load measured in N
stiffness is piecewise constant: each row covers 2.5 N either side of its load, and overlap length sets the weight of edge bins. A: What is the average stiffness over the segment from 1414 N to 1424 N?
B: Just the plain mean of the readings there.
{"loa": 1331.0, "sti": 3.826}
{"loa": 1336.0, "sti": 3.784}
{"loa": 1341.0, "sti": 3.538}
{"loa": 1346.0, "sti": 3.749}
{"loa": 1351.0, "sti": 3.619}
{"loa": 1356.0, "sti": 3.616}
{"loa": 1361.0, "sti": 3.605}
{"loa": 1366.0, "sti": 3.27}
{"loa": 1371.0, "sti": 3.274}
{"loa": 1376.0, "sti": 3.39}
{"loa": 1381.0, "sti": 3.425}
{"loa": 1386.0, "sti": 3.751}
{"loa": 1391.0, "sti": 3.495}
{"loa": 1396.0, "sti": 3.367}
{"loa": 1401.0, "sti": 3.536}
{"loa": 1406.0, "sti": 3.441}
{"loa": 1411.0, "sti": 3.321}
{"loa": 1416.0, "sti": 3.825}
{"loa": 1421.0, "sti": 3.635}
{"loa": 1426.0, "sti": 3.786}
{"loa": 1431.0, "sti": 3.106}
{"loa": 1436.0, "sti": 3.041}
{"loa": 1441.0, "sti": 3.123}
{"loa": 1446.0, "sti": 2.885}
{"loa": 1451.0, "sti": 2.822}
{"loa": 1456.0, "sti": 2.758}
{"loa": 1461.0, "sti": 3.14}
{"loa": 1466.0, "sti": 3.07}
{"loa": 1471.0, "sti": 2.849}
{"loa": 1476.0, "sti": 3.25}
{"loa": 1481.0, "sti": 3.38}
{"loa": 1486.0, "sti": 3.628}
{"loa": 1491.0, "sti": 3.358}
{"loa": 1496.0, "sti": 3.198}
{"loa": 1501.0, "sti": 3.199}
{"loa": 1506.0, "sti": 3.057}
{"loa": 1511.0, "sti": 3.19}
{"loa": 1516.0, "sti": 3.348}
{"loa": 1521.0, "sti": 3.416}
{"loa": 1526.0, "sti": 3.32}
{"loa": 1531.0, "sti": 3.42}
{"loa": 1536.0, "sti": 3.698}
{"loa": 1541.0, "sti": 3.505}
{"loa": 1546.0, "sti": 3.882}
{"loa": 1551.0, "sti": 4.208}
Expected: 3.7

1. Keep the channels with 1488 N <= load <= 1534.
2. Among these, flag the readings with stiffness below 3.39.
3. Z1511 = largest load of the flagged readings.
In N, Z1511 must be 1526.0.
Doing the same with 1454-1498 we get 1496.0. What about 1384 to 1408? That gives 1396.0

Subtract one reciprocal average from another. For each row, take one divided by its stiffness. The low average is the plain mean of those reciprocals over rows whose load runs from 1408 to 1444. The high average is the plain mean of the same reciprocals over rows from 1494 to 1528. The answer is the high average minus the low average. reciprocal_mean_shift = 0.01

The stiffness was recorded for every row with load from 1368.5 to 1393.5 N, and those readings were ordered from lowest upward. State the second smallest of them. 3.39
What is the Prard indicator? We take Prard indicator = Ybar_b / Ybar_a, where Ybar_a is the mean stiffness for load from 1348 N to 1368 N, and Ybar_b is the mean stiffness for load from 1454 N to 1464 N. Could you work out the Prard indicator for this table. 0.84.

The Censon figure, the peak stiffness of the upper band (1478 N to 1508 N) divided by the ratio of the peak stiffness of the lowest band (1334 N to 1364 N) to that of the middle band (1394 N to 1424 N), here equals 3.67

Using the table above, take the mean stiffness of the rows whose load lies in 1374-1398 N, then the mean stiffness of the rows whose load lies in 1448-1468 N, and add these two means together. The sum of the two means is 6.43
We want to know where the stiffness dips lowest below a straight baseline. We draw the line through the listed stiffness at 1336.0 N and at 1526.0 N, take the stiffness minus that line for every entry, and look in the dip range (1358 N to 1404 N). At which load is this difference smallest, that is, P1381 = 1366.0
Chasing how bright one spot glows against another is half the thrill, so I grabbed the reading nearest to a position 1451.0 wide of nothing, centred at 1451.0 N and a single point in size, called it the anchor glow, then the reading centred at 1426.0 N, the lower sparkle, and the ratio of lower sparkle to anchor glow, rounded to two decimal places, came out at 1.34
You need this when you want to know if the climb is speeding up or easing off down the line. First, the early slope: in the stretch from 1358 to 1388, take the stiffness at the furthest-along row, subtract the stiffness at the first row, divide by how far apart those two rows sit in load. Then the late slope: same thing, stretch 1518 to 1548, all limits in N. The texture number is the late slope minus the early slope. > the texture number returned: 0.013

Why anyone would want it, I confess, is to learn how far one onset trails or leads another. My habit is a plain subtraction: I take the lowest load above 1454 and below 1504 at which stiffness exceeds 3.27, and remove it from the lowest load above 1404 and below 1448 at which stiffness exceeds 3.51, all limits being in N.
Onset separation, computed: -65 N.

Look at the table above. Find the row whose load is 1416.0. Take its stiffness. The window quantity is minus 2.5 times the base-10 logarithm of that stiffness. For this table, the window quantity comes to -1.46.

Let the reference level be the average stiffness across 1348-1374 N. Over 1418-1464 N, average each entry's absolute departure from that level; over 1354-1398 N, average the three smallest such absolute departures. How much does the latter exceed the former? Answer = -0.38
